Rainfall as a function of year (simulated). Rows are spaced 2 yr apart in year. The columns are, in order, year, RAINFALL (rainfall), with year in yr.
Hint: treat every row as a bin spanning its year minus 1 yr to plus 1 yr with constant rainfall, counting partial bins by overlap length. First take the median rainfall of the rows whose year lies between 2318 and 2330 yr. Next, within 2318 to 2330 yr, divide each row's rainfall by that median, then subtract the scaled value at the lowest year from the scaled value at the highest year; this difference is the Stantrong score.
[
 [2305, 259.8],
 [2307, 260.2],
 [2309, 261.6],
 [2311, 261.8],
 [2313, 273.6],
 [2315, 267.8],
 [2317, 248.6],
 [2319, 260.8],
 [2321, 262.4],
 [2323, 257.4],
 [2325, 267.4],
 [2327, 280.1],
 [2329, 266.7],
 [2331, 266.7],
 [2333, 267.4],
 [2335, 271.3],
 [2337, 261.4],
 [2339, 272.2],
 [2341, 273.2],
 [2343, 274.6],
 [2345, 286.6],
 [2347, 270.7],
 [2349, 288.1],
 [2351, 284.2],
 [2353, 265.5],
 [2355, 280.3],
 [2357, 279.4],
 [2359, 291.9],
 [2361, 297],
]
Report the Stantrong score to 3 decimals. 0.022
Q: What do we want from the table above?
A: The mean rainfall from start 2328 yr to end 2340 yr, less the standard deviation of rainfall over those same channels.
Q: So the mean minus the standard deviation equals 264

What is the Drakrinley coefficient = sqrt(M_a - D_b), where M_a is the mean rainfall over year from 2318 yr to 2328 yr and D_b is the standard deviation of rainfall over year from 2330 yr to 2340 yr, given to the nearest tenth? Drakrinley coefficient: 16.2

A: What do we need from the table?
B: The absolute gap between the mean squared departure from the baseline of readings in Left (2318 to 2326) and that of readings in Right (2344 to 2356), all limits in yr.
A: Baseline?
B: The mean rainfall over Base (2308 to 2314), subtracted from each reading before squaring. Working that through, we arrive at 228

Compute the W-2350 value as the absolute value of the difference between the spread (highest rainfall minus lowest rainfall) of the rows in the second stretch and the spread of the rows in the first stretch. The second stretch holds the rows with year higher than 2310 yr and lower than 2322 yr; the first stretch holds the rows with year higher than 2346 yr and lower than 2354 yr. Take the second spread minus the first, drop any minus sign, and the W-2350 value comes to 2.4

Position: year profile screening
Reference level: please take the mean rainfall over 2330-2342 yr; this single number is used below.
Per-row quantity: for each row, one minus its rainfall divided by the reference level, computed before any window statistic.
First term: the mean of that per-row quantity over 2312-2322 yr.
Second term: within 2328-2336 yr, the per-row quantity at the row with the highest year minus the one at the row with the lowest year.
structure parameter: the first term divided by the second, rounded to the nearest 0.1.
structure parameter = -1.3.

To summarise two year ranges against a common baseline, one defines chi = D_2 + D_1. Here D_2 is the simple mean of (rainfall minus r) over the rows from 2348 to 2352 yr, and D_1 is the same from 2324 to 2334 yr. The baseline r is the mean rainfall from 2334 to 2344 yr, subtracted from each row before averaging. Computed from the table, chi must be 15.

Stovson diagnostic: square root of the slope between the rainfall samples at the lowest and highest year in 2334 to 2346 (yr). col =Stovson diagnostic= 1.24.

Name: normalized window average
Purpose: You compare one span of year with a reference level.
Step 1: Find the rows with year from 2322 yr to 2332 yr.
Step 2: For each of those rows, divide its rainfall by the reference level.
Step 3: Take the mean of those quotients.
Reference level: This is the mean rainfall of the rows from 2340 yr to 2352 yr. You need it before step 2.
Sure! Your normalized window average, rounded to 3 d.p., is 0.957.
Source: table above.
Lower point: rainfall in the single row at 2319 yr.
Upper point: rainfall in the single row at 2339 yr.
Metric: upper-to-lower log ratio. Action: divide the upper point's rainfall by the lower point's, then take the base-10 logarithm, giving 0.019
